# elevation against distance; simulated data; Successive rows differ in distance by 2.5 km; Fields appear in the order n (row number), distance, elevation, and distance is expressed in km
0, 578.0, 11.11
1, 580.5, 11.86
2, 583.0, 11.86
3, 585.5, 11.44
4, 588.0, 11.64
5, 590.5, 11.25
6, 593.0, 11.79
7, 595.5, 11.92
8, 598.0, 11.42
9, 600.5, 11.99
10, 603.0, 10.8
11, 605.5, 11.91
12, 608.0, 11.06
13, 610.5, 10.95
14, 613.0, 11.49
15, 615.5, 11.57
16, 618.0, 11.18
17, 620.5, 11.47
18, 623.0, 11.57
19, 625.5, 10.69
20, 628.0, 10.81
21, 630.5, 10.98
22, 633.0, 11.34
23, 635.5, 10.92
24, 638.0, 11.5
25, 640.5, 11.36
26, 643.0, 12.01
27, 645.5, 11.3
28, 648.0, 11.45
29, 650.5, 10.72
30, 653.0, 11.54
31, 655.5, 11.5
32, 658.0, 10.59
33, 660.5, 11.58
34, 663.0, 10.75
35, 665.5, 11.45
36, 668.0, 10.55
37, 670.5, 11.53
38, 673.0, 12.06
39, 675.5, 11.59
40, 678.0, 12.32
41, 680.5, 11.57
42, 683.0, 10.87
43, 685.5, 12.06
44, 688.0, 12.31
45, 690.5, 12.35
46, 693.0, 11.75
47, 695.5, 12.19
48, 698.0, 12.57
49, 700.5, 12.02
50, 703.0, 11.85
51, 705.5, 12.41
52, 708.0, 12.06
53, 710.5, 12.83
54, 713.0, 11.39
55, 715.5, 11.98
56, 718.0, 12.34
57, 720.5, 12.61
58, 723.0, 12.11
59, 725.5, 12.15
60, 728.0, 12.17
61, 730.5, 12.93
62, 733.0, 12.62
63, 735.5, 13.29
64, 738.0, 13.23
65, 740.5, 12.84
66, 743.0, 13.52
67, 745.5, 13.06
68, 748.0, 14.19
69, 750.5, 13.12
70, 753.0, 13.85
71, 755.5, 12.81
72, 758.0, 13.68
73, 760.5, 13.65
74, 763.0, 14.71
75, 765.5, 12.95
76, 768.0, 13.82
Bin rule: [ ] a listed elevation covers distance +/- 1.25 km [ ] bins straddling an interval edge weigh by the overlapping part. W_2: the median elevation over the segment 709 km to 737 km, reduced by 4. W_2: 8.3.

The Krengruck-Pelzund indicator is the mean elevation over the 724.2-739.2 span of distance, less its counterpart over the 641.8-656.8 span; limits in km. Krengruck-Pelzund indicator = 1.3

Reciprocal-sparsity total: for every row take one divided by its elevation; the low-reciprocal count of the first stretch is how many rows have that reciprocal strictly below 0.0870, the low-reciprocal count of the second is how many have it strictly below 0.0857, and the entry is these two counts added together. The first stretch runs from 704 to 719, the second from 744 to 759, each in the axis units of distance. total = 11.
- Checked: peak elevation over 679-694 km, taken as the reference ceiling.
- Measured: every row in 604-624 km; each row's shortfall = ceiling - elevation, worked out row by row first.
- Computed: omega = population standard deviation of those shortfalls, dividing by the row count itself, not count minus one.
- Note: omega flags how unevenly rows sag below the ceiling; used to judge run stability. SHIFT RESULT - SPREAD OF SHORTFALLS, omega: 0.30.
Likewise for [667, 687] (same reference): 0.57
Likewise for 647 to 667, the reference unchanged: 0.40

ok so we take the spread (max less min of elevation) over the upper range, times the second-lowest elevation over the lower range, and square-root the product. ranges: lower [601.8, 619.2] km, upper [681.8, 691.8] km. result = 4.03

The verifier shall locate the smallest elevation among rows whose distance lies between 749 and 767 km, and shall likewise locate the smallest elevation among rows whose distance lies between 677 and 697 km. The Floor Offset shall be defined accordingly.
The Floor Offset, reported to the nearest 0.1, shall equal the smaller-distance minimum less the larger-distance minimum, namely -1.9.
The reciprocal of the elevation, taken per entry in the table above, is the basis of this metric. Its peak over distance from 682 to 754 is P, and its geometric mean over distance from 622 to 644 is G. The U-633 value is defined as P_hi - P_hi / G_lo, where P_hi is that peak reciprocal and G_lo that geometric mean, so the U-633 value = -0.942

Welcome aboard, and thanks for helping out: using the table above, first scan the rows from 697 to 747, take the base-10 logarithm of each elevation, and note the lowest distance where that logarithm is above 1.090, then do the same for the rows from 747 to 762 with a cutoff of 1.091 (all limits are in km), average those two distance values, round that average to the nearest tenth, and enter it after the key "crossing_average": 723.0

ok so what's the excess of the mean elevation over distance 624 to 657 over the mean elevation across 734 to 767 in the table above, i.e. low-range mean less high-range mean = -2.2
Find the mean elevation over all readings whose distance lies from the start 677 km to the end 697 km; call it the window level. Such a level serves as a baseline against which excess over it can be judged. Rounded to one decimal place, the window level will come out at 11.9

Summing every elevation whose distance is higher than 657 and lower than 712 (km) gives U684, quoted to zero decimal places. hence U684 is 259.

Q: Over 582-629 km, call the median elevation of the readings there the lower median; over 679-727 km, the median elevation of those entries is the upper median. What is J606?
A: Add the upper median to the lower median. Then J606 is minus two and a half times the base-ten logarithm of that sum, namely -3.43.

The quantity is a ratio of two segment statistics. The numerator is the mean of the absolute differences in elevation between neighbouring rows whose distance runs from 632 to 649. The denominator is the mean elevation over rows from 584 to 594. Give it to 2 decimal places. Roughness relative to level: 0.04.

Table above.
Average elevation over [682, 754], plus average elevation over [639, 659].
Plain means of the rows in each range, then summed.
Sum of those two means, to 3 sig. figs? 23.8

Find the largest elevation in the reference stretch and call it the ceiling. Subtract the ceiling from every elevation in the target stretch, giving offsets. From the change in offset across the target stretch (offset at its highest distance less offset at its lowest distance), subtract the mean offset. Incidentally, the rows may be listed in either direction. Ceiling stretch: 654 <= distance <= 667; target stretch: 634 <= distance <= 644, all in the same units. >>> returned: 1.2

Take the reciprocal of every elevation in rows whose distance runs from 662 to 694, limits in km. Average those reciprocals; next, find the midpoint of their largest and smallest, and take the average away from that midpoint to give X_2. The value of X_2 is 0.0017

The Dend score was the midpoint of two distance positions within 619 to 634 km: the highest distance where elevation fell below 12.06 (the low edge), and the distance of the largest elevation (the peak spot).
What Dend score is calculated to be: 628.0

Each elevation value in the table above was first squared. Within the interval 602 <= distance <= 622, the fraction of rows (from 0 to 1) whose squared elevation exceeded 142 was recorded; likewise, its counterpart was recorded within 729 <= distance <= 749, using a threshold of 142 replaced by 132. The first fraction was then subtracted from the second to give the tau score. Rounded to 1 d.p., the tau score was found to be 1.0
